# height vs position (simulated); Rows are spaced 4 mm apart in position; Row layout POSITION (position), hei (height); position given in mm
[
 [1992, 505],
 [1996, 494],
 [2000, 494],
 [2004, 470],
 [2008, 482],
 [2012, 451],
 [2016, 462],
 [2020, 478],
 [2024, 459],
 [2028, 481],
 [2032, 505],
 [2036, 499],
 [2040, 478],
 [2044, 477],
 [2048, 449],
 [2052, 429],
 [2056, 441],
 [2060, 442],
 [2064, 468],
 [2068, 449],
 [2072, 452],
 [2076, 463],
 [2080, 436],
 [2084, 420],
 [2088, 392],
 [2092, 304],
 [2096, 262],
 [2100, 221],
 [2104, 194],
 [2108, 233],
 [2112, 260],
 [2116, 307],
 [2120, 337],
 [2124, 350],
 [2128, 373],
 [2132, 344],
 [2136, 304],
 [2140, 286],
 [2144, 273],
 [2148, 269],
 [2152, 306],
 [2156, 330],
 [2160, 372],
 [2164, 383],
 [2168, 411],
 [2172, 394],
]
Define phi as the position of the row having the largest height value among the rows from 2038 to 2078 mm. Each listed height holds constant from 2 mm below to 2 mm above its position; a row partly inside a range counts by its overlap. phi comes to 2040 mm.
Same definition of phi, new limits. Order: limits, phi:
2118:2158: 2128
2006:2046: 2032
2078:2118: 2080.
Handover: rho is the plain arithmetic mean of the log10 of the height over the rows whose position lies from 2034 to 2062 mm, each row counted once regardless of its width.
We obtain 2.66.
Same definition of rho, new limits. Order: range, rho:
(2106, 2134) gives 2.49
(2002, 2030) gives 2.67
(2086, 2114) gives 2.42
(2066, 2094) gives 2.62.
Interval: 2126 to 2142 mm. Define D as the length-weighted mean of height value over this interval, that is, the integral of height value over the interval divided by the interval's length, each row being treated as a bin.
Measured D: 327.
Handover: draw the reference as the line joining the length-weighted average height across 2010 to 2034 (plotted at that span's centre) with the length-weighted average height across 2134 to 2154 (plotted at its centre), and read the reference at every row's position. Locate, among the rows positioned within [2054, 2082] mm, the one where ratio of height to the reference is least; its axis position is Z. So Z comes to 2056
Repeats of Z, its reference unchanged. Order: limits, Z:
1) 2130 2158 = 2144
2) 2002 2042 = 2012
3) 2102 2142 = 2104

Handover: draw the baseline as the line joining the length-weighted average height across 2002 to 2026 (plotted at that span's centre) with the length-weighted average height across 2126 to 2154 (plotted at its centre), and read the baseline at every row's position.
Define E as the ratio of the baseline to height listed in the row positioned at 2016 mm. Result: 1.01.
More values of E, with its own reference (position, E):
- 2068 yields 0.89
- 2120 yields 0.99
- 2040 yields 0.91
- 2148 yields 1.11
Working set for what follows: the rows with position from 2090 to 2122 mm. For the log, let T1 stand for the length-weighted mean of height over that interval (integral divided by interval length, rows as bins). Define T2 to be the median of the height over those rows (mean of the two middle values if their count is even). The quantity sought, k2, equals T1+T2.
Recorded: 526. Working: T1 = 265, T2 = 261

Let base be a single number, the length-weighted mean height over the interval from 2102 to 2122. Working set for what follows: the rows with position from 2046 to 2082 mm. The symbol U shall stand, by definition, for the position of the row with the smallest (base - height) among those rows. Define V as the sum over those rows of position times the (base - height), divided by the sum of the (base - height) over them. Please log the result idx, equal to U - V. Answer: -0.2 mm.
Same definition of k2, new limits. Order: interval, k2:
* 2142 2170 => 665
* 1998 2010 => 964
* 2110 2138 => 662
